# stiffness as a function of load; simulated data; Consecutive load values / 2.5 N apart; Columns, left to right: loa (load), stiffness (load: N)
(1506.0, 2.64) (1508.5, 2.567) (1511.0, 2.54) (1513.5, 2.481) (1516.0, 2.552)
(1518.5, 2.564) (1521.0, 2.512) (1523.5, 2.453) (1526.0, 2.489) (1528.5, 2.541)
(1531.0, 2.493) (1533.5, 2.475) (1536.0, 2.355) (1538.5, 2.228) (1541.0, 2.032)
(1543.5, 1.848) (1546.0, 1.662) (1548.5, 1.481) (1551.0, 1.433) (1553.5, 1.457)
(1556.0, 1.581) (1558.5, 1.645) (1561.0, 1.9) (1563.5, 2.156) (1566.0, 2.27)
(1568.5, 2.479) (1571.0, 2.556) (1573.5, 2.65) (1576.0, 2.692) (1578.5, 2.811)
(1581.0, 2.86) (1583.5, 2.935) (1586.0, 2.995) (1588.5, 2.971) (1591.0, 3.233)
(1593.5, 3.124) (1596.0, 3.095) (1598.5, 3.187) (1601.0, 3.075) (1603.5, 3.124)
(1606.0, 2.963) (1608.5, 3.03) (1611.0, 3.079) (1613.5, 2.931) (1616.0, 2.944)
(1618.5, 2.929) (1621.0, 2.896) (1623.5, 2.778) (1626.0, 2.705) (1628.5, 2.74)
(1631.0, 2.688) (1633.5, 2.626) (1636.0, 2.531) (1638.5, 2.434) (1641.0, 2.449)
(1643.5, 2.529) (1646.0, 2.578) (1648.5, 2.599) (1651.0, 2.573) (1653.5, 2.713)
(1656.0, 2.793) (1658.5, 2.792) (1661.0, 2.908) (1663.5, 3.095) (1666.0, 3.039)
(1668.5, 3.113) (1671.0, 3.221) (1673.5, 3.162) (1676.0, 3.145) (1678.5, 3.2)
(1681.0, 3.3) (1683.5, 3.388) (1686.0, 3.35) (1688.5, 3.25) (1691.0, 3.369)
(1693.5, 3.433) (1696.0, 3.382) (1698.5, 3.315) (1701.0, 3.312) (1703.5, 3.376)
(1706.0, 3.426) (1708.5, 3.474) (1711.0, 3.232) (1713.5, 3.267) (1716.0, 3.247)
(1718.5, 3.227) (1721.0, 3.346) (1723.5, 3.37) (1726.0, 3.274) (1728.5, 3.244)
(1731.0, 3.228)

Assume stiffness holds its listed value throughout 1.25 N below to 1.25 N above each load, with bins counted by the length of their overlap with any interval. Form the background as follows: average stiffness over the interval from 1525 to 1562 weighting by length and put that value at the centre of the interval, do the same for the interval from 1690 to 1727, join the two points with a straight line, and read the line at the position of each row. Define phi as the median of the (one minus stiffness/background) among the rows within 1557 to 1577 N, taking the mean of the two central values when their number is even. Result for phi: -0.09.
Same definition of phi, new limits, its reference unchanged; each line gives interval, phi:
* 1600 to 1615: -0.21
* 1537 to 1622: -0.16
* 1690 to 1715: -0.03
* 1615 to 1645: -0.01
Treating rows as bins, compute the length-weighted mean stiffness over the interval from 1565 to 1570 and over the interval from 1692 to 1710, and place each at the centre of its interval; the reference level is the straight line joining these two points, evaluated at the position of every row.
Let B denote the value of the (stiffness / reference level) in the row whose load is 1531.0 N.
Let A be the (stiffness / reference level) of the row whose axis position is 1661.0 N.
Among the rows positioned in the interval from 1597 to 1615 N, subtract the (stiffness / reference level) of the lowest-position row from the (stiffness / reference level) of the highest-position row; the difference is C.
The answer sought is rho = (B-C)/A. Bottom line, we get 1.4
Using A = 0.94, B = 1.18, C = -0.14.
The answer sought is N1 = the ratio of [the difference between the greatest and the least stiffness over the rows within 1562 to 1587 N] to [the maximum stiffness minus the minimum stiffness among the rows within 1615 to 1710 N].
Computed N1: 0.81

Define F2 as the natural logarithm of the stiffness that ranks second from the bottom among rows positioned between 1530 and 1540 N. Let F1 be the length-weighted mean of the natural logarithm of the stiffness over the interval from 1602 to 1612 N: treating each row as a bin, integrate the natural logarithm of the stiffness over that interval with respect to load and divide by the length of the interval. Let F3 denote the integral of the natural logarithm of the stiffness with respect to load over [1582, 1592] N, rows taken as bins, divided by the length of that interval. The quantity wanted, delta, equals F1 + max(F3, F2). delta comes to 2.22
